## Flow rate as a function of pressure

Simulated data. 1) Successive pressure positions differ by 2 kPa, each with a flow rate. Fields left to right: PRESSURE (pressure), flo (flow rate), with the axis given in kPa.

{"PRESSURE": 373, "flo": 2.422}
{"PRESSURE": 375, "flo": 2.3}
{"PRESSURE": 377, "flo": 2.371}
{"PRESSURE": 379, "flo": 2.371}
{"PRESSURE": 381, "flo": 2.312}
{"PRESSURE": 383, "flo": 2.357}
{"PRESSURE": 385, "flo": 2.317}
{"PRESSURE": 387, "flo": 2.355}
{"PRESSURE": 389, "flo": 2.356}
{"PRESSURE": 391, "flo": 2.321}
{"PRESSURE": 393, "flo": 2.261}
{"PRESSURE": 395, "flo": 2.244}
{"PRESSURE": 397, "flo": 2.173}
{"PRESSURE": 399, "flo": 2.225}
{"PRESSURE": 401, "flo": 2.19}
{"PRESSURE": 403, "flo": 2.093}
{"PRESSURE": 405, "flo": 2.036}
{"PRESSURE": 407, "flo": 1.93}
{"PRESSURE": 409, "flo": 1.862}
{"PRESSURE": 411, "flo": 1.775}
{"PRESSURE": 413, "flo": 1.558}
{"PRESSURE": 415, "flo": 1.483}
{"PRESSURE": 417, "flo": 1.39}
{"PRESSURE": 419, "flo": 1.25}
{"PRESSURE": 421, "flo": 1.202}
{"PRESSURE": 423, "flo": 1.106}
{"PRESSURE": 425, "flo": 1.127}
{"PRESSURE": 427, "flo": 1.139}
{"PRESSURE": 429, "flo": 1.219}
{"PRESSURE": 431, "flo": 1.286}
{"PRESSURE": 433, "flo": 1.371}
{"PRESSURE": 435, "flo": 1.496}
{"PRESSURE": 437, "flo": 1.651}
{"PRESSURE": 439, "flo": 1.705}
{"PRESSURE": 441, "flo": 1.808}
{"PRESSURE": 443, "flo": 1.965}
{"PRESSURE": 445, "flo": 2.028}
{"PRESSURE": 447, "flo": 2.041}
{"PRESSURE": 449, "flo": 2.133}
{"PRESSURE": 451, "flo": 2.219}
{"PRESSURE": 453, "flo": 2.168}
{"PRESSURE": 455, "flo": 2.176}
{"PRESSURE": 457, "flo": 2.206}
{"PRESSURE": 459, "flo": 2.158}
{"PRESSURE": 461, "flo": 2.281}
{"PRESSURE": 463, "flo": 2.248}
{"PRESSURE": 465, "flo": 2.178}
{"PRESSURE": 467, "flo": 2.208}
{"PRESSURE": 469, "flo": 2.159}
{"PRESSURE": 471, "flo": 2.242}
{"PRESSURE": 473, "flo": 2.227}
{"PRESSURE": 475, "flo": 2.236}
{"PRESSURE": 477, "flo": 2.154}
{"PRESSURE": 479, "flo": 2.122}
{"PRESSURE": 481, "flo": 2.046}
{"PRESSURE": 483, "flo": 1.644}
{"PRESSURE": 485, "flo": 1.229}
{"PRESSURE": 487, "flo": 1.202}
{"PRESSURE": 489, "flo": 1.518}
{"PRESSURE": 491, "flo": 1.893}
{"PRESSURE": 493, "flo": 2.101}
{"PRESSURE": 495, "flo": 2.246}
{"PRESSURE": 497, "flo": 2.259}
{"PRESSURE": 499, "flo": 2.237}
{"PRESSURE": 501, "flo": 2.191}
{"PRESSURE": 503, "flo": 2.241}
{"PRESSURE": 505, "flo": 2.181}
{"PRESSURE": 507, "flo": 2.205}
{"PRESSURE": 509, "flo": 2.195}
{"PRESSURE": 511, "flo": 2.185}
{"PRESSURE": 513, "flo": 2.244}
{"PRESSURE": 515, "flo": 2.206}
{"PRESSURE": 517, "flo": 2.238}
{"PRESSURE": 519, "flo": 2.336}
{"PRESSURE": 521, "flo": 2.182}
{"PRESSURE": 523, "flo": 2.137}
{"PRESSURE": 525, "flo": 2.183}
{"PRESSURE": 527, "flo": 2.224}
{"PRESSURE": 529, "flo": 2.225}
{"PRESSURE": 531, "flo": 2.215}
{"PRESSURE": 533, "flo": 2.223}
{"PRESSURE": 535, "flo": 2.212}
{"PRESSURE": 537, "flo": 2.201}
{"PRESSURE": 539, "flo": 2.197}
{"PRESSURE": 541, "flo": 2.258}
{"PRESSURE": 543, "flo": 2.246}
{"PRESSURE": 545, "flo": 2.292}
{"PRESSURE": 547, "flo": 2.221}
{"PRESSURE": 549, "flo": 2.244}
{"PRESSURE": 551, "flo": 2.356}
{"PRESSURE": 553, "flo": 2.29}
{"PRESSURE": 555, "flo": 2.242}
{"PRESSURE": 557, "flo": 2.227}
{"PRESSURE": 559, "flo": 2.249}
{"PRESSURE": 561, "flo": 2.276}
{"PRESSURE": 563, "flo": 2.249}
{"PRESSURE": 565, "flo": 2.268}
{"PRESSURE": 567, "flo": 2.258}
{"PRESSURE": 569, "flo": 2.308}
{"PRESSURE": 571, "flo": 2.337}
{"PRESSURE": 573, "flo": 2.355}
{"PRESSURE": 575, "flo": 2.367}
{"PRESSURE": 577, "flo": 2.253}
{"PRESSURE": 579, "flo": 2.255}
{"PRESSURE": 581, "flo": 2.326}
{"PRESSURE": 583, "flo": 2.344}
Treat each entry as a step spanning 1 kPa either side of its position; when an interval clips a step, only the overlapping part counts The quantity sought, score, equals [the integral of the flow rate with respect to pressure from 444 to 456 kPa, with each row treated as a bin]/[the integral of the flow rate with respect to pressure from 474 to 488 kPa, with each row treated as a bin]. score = 1.0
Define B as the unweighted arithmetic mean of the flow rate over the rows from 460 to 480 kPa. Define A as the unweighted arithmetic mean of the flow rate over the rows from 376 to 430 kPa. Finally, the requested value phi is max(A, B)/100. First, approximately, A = 1.89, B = 2.21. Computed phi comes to 0.0221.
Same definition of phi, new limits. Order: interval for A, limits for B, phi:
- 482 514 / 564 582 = 0.0230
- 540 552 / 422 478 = 0.0227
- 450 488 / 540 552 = 0.0227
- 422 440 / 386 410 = 0.0217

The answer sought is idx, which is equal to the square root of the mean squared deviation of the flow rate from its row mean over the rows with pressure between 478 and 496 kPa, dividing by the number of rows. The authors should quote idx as 0.37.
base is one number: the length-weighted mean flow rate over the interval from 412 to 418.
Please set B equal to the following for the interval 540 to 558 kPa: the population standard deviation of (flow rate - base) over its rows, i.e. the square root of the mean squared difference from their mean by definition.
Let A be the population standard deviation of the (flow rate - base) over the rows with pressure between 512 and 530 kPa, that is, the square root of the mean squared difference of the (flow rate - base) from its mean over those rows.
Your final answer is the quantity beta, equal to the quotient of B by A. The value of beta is 1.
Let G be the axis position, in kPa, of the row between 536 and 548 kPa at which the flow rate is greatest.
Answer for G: 545 kPa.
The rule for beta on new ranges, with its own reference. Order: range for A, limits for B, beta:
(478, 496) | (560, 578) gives 0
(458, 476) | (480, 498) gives 10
